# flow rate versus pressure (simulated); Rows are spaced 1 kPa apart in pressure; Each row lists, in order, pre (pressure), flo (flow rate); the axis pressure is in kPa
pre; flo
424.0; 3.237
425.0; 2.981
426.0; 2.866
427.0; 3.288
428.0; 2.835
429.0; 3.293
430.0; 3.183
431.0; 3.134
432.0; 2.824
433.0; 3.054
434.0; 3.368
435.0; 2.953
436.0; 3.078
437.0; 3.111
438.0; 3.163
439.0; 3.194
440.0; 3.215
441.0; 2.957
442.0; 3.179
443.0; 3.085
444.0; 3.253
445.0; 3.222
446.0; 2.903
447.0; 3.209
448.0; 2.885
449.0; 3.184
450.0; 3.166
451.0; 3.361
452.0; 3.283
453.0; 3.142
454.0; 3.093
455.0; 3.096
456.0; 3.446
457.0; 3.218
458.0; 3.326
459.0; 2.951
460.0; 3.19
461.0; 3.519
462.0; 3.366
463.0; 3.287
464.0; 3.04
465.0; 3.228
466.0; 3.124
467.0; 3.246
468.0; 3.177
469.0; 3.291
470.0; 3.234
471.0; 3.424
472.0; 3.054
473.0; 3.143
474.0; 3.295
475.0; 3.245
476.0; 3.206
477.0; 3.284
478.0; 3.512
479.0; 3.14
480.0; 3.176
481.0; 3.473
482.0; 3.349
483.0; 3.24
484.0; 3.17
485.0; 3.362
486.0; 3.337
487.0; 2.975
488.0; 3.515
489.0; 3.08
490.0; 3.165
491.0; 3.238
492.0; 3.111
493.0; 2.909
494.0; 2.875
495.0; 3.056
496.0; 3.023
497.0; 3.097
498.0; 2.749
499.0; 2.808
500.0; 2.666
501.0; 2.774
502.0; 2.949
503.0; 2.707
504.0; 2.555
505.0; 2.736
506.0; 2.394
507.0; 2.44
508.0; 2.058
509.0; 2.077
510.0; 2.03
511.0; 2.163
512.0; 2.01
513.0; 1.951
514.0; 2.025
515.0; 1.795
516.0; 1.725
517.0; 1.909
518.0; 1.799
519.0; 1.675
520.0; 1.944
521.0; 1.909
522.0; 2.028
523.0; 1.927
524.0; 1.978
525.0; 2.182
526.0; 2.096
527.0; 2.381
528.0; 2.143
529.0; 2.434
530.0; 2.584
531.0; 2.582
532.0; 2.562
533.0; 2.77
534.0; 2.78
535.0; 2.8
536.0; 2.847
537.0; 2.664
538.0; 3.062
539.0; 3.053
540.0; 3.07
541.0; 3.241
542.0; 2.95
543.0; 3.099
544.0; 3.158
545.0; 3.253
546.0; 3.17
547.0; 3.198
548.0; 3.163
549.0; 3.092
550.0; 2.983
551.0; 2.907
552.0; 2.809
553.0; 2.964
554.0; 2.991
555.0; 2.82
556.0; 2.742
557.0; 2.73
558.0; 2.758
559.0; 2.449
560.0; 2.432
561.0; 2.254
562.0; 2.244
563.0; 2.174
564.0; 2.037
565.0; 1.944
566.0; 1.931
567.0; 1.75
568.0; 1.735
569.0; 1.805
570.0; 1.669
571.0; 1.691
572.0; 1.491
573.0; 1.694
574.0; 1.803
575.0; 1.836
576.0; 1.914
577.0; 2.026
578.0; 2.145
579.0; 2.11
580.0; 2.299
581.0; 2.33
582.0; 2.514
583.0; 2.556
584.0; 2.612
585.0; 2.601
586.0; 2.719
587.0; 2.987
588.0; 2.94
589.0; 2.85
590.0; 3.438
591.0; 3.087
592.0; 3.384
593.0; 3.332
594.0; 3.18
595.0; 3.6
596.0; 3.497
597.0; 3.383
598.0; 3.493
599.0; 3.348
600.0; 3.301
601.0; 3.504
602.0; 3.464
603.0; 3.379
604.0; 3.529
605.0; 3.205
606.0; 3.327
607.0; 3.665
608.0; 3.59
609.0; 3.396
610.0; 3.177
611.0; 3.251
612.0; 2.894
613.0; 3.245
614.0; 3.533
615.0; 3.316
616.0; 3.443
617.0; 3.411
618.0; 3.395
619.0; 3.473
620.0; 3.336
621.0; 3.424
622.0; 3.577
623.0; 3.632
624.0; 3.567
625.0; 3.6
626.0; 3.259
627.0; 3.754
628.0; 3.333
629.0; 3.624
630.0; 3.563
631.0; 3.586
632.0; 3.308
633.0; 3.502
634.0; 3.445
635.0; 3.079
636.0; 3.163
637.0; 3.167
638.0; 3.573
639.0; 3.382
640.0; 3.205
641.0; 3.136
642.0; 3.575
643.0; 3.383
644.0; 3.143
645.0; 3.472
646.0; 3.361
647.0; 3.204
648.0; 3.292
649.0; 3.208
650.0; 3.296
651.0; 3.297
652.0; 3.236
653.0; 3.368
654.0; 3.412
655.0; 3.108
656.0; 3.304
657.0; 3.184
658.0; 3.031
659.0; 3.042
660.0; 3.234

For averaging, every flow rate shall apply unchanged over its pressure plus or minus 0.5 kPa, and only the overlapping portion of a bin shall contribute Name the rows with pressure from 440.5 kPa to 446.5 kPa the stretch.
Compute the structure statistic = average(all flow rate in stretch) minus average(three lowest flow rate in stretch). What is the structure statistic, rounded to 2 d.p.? 0.12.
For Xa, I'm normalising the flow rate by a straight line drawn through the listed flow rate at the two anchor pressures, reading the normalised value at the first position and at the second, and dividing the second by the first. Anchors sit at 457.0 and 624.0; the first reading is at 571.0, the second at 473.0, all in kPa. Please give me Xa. 2.0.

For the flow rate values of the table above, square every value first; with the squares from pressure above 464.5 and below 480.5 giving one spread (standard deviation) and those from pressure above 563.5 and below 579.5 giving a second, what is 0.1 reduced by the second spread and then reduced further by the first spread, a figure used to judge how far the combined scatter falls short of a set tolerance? -1.3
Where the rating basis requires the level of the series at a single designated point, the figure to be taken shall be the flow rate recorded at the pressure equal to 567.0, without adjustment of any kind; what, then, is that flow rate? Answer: 1.75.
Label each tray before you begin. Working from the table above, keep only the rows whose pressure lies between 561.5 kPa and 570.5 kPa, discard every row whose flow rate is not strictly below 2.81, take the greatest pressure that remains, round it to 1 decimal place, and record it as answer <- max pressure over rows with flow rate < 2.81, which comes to 570.0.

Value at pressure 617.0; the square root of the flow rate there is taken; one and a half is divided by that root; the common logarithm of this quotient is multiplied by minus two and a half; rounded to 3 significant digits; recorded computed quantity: 0.226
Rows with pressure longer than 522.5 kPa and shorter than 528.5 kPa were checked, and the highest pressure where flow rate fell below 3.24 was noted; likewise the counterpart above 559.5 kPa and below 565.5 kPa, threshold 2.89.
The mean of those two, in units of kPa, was 546.5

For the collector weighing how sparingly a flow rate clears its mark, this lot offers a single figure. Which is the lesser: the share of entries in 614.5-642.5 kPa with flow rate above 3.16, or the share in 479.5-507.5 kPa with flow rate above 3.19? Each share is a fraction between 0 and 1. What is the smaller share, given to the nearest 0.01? 0.25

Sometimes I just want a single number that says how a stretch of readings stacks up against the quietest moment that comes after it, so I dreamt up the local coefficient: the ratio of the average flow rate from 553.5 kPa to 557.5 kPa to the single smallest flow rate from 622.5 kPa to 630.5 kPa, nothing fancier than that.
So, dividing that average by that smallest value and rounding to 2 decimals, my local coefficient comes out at 0.87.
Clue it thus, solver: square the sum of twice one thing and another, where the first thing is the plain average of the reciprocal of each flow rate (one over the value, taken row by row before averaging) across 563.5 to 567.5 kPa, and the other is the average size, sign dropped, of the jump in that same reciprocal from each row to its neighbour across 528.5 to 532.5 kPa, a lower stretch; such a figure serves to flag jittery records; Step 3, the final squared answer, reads 1.1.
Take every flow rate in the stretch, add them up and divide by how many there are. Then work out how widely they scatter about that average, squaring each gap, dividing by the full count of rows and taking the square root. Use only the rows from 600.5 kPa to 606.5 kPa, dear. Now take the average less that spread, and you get 3.3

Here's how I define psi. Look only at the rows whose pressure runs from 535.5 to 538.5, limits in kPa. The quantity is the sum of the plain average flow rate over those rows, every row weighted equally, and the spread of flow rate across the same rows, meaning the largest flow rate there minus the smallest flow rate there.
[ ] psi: 3.3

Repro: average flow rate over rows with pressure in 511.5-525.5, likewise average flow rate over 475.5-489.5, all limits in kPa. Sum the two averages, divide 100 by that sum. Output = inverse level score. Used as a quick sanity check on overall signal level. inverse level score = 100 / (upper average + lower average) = 19.3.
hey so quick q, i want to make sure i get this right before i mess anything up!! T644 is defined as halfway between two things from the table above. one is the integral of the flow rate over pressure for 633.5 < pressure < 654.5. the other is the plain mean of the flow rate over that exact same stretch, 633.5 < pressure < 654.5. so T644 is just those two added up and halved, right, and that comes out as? 36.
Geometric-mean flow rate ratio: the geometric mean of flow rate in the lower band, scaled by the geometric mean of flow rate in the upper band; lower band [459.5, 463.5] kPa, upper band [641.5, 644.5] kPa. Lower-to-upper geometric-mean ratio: 0.99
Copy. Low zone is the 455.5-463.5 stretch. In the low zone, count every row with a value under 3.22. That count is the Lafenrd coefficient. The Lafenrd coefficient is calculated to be 3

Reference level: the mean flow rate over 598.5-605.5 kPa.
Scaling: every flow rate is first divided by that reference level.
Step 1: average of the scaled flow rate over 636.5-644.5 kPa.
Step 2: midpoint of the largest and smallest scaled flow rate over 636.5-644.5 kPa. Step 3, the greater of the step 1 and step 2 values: 0.99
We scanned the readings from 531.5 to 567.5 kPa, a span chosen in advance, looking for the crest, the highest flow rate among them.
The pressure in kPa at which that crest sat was 545.0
